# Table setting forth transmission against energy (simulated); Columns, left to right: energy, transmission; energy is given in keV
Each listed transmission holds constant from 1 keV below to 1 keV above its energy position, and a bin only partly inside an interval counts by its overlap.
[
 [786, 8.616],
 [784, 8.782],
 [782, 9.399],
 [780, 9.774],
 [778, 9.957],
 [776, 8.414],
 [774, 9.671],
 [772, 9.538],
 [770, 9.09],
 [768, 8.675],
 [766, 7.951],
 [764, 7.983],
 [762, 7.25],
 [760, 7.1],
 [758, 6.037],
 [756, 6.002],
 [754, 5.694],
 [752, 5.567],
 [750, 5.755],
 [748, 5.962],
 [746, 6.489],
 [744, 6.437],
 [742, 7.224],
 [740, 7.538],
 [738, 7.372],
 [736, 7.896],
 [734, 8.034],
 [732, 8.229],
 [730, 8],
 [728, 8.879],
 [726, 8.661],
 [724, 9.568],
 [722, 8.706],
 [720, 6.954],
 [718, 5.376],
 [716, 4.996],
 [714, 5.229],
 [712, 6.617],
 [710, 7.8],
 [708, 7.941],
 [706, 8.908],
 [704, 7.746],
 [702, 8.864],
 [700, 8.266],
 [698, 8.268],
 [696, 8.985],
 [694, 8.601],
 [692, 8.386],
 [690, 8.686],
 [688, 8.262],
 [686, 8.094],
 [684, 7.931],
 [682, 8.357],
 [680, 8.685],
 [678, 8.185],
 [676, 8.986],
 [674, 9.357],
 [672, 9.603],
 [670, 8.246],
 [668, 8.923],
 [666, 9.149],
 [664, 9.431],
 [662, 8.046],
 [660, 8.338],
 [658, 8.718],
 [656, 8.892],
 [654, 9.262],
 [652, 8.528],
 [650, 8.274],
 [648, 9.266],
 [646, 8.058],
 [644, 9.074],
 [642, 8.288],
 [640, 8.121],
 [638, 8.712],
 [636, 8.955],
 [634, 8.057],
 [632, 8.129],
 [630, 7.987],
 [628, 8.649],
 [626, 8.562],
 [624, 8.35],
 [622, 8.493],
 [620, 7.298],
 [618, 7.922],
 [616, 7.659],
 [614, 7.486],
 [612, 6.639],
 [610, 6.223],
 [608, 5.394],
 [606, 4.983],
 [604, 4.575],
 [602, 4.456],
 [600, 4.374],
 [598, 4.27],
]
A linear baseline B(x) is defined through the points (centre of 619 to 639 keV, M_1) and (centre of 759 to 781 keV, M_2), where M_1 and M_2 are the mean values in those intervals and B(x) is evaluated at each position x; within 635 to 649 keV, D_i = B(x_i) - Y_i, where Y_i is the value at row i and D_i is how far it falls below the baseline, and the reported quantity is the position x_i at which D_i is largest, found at 646 keV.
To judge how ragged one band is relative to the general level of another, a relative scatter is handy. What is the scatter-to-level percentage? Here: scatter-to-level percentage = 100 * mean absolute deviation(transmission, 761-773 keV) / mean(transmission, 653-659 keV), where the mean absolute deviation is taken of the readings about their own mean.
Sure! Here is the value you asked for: 8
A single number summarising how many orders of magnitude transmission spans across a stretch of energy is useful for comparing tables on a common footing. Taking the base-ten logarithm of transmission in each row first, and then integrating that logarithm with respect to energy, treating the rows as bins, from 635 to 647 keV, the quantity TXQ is 11.2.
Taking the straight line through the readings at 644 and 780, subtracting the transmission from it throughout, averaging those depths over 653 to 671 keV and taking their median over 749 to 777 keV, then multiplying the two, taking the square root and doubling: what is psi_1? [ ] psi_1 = 1.8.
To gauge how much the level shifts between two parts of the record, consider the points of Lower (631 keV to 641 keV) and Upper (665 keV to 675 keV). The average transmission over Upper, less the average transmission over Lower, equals 0.7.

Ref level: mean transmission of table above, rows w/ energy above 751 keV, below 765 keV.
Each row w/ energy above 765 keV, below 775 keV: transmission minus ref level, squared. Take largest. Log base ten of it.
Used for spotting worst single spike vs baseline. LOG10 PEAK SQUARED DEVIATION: 1.00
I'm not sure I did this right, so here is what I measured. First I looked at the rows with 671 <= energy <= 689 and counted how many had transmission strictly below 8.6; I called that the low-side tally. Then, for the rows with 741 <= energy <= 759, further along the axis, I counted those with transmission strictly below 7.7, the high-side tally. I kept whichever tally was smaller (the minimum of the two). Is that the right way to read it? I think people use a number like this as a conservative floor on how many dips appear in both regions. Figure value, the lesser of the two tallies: 5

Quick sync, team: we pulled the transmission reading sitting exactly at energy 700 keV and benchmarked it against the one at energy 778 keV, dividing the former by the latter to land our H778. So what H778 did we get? 0.83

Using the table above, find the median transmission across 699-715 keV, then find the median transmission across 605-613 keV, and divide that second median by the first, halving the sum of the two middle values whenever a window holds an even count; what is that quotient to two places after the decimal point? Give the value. 0.74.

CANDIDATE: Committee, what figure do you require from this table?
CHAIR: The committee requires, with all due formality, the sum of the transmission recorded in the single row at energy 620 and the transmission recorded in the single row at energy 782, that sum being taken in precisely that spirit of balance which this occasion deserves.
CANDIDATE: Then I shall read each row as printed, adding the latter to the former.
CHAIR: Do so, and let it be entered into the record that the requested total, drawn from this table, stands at 16.7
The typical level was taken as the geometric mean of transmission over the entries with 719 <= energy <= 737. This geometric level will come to 8.3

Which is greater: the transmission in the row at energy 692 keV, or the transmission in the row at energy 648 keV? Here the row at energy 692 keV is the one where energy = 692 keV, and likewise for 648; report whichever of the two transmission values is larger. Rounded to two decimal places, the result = 9.27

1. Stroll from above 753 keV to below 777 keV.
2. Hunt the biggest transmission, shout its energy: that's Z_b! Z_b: 774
